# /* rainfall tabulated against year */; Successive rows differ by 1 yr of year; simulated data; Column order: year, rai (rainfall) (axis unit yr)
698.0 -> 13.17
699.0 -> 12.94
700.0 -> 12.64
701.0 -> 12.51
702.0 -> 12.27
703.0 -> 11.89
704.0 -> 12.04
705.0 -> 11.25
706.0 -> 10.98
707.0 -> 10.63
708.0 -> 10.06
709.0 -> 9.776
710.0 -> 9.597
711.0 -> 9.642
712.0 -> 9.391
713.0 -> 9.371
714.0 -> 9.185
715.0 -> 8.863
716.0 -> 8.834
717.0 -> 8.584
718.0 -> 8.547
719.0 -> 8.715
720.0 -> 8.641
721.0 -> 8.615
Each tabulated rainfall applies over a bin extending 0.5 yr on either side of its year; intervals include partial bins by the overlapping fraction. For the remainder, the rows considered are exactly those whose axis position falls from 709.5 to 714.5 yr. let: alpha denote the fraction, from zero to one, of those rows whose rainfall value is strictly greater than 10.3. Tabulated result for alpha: 0.00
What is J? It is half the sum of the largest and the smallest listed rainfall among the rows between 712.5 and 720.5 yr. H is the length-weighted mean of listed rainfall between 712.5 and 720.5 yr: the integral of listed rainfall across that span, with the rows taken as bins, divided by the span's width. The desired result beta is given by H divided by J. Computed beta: 0.99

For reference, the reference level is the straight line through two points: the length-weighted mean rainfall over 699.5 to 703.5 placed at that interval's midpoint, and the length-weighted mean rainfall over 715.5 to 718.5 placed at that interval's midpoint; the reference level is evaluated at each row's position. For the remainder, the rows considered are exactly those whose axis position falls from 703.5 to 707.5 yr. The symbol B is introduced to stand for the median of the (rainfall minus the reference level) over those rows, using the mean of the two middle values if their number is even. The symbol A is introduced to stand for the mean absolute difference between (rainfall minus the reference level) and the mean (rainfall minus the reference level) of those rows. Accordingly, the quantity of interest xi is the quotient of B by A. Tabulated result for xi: -1.2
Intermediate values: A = 0.230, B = -0.26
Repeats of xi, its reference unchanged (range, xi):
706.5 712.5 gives -3.7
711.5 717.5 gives -1.9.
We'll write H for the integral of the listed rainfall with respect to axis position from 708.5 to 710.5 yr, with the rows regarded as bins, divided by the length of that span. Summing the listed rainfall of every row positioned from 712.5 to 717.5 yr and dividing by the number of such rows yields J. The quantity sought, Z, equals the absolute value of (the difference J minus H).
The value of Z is 0.7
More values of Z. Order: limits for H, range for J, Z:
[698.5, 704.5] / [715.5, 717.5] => 3.7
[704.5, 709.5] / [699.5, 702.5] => 1.9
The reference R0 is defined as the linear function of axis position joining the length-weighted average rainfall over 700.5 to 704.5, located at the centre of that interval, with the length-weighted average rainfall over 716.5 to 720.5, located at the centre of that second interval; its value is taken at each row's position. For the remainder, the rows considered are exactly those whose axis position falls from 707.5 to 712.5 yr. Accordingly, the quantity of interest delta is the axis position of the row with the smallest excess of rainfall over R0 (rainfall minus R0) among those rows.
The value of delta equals 709.0 yr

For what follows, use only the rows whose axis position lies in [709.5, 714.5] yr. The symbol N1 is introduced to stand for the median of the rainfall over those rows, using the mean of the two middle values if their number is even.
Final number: 9.4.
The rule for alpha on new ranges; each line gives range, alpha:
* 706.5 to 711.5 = 0.20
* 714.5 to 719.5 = 0.00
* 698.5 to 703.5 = 1.00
